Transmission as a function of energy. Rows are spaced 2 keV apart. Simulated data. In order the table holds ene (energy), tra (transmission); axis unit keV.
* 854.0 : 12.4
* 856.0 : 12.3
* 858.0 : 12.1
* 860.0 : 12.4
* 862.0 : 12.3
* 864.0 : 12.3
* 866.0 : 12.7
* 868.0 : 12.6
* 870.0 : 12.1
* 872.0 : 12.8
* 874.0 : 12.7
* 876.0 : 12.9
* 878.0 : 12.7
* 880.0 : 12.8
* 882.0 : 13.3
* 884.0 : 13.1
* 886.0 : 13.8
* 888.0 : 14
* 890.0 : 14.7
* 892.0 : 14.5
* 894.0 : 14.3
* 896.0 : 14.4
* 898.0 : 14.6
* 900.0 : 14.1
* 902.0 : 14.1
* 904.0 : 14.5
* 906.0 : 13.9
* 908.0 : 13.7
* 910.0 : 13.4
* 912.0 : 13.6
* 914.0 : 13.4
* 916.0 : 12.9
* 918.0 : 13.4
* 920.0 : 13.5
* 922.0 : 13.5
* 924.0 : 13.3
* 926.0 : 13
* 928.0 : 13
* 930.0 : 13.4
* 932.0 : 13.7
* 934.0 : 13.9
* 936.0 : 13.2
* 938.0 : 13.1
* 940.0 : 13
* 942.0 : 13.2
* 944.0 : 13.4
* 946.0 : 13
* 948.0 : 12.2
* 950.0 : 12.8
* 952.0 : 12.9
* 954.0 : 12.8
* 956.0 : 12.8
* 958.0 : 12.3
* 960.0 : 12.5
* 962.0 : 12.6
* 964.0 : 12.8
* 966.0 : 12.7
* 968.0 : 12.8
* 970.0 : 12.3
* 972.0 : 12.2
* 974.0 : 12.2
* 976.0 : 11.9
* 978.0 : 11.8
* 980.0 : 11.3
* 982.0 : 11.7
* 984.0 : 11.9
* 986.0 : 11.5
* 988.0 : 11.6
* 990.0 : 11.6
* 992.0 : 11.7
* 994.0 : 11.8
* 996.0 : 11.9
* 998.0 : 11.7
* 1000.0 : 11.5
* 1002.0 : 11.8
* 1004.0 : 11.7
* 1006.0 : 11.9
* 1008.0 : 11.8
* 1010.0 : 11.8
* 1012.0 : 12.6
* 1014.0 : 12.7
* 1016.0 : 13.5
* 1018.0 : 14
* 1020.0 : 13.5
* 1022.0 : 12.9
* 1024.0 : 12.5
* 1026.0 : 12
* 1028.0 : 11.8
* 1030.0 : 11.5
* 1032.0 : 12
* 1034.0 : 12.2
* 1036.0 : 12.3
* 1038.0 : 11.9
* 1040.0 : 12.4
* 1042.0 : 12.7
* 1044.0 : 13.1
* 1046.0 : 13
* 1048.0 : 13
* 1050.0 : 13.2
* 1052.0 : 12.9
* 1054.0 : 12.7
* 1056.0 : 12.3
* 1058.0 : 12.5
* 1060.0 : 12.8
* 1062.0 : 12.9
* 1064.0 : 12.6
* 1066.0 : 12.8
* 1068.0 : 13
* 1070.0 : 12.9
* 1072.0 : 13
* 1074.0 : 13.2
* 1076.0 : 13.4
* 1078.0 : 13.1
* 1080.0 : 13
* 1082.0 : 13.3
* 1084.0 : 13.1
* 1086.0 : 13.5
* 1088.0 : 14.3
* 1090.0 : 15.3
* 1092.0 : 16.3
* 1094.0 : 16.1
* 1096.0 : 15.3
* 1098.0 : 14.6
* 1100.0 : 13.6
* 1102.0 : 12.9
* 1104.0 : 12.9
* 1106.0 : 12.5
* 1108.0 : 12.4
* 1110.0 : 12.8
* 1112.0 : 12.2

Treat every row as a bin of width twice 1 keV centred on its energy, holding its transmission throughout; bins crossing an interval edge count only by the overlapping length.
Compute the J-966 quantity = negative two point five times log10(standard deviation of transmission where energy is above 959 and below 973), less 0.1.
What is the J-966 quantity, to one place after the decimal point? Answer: 1.5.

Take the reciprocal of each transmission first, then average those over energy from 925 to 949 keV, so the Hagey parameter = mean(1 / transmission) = 0.076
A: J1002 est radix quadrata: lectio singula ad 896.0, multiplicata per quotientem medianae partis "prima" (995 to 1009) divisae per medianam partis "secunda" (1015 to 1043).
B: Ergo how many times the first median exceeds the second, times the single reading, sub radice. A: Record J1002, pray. 3.71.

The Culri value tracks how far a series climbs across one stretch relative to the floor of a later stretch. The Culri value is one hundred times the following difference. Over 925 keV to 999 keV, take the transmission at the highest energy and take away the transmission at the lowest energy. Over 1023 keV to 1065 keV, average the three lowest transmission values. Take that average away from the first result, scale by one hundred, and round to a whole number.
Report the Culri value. -1303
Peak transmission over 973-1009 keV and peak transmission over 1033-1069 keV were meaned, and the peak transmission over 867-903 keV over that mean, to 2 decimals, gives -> 1.16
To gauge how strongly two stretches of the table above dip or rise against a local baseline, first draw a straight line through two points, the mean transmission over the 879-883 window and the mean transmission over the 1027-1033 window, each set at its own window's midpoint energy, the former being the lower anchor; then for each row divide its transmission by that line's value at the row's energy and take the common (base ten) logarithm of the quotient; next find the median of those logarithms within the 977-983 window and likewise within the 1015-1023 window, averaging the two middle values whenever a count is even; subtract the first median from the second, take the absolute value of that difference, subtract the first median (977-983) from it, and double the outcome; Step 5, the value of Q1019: 0.18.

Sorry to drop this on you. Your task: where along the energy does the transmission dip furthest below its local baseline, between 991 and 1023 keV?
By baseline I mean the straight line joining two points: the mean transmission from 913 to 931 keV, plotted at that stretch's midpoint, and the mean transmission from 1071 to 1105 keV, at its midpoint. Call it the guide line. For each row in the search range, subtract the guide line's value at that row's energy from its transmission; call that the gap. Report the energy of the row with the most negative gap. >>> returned 1000.0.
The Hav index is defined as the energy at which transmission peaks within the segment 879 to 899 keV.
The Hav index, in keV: 890.0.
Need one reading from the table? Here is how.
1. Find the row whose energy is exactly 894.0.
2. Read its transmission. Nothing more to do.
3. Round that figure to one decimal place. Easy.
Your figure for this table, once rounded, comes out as 14.3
